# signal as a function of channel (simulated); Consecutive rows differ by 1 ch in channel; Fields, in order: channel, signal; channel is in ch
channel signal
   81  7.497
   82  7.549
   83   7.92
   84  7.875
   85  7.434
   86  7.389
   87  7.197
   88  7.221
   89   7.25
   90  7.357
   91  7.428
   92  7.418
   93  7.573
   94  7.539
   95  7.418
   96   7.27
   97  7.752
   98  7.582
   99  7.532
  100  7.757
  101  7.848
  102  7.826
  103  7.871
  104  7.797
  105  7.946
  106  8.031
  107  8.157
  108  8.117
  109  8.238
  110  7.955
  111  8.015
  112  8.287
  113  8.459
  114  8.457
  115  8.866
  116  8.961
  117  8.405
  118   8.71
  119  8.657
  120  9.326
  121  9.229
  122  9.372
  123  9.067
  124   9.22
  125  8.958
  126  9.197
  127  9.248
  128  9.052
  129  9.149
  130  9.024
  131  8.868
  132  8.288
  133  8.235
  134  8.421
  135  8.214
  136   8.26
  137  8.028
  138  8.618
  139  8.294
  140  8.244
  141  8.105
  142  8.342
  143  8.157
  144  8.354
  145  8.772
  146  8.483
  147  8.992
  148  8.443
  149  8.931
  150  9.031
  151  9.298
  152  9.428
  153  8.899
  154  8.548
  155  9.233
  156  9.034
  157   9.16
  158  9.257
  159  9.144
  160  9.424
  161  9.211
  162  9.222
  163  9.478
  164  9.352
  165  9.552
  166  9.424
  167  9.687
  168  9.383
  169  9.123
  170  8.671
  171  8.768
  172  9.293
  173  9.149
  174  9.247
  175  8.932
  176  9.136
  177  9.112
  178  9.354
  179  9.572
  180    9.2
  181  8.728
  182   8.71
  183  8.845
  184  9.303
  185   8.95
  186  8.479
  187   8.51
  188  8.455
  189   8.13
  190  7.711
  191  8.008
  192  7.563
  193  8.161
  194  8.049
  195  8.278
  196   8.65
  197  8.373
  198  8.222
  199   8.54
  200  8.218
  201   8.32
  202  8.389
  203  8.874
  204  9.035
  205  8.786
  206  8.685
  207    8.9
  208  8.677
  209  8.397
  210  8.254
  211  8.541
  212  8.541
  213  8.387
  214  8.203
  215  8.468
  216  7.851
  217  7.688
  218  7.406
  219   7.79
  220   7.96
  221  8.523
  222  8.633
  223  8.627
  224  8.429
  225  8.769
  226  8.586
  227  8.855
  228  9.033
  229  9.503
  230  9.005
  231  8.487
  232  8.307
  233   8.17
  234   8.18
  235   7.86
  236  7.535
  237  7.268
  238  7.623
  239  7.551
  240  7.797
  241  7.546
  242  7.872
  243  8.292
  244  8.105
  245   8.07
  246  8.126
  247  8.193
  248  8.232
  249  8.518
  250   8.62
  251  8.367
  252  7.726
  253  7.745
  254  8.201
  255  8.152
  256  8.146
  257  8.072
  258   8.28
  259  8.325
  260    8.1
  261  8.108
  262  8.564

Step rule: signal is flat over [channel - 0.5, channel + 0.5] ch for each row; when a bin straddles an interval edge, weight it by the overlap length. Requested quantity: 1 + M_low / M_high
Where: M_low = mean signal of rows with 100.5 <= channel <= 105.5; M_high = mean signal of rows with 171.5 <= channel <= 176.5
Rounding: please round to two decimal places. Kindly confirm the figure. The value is 1.86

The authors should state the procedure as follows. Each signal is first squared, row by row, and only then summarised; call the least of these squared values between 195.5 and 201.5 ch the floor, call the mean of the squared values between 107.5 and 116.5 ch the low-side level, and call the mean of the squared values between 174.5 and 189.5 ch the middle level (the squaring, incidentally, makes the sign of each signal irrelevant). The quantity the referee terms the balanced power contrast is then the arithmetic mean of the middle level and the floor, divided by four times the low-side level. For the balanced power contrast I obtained 0.261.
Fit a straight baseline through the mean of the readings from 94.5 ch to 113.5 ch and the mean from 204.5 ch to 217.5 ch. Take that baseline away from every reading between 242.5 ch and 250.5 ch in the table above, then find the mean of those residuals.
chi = -0.32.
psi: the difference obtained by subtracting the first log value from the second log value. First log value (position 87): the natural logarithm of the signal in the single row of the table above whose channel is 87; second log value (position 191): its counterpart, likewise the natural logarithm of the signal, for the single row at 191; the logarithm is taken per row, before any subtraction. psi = 0.11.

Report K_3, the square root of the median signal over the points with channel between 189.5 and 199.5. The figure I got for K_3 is 2.86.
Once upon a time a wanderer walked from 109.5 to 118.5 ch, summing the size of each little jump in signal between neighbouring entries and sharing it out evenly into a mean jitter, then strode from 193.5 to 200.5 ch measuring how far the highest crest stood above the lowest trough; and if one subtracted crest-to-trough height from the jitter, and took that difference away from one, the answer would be 1.37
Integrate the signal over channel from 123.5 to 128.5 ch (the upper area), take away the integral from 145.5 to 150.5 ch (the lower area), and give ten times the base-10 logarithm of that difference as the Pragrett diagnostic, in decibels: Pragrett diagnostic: 2.5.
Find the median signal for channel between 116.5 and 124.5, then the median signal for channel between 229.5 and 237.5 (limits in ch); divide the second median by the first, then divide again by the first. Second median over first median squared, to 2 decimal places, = 0.10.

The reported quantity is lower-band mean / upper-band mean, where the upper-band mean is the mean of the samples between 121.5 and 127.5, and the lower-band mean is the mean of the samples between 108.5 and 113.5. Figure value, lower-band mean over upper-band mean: 0.89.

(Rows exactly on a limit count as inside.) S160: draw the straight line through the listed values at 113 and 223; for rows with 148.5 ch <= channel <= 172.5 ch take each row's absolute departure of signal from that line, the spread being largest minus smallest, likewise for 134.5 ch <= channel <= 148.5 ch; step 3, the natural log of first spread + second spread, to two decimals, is 0.45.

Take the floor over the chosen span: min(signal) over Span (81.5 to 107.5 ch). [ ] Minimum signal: 7.197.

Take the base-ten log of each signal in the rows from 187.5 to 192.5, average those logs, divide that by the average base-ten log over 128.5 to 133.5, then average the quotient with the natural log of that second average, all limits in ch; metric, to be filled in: 0.448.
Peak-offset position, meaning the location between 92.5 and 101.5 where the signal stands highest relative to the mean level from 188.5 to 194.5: 101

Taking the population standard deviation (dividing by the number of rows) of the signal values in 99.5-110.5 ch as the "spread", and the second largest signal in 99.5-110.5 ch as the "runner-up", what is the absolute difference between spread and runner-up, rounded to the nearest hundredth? 8.01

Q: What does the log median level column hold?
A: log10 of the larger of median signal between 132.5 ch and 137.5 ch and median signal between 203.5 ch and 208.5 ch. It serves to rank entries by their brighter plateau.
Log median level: 0.94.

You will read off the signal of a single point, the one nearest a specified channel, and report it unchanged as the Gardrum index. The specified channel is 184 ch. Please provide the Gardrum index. 9.303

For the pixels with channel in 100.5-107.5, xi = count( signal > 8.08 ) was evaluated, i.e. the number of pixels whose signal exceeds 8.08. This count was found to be 1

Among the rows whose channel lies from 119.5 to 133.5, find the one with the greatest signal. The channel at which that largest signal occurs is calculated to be 122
